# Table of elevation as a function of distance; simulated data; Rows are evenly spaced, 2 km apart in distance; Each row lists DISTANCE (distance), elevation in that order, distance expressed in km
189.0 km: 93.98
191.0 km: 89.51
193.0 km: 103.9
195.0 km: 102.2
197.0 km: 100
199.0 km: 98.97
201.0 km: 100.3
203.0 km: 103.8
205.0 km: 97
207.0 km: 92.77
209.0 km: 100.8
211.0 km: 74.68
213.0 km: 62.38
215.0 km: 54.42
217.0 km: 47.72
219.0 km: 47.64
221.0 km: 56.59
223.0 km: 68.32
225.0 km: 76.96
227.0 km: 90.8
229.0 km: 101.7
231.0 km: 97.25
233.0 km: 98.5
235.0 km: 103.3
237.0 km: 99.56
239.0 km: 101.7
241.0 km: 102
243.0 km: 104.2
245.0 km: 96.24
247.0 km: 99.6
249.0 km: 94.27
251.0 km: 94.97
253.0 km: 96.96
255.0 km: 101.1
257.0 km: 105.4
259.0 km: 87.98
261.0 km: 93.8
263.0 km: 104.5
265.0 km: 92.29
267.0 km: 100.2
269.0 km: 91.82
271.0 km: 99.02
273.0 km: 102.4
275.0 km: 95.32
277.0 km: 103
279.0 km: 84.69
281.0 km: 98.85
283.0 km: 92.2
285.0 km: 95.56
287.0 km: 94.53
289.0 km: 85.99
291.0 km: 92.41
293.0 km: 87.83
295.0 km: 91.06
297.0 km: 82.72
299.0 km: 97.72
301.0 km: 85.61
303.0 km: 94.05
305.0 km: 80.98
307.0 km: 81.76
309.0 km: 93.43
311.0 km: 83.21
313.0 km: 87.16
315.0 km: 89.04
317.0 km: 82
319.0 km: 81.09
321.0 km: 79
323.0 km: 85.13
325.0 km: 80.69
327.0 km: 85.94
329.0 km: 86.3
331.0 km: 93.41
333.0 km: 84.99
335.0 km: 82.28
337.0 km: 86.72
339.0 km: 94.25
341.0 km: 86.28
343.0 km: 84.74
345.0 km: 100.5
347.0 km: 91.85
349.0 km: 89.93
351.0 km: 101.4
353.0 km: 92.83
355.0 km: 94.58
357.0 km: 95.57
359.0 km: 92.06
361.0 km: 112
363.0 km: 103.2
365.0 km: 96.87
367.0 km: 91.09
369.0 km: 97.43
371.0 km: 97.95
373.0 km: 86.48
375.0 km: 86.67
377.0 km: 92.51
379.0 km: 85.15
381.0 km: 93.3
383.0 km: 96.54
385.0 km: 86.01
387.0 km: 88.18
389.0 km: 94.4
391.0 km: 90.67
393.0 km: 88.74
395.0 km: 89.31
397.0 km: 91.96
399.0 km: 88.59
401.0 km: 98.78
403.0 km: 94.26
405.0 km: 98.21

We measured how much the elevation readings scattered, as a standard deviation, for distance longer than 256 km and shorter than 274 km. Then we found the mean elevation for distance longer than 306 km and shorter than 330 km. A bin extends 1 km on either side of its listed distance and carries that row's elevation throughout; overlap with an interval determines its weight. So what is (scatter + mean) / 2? 45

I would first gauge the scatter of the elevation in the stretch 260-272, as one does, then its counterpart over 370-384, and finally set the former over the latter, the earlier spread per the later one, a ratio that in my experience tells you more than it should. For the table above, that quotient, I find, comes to 1.0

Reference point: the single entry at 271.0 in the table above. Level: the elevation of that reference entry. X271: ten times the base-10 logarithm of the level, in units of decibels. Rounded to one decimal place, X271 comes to 20.0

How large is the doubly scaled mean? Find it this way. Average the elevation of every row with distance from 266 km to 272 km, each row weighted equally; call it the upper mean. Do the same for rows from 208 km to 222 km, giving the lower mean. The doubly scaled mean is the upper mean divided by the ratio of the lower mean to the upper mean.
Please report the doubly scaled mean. 148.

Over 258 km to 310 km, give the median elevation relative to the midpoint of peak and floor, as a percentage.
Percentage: 100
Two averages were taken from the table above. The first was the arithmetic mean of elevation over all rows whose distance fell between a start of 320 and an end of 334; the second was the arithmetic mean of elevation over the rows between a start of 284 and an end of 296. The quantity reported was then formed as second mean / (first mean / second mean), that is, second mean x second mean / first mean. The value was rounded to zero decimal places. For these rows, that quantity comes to 98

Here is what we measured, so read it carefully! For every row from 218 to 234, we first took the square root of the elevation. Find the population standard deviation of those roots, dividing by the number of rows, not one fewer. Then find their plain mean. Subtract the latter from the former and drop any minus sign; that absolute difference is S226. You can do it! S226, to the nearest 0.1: 7.7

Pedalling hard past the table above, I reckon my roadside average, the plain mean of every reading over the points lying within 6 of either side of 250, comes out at 97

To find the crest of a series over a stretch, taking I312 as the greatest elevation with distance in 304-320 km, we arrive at 93.43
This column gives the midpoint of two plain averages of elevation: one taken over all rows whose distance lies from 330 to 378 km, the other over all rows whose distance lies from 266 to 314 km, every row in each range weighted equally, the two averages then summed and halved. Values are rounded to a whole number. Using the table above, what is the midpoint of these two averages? 92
